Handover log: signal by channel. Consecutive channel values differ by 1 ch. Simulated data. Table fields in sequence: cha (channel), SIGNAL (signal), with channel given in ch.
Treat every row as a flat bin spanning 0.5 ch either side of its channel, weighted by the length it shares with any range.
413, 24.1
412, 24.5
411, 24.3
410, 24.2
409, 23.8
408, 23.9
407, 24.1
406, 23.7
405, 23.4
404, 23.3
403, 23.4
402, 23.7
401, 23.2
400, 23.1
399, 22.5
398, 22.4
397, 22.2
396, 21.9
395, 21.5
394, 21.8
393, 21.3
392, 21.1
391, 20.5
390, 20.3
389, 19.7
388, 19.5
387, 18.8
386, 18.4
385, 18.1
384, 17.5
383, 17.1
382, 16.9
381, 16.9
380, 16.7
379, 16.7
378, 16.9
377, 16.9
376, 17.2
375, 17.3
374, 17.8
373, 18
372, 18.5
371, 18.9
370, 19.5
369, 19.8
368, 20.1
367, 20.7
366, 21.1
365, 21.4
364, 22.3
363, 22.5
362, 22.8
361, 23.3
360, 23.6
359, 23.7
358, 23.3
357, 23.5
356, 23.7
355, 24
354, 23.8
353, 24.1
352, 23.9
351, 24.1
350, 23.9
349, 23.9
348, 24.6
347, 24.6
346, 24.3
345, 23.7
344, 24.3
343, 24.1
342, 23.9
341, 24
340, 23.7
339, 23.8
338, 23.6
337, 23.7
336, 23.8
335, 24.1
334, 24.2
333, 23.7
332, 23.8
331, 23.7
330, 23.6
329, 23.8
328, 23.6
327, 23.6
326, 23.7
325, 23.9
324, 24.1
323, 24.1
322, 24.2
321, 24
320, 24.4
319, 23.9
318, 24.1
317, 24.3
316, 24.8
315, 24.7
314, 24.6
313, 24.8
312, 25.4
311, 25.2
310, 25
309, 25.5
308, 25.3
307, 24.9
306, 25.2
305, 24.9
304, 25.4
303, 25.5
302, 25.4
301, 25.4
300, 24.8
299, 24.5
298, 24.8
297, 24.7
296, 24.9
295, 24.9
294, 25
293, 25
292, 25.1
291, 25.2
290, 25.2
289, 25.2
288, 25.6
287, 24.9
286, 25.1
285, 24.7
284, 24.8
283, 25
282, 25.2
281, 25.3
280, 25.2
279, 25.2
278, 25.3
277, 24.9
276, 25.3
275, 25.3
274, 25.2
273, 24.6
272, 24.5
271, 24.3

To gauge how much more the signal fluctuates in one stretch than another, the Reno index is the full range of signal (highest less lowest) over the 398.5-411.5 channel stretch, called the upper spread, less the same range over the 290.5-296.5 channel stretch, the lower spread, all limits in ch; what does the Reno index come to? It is 1.5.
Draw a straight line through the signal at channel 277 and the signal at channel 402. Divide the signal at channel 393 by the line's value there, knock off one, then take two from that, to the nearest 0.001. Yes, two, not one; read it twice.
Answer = -2.105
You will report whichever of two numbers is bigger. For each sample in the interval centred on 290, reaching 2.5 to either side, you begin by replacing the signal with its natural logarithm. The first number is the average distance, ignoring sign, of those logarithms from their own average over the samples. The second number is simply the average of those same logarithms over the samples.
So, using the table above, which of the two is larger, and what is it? 3.23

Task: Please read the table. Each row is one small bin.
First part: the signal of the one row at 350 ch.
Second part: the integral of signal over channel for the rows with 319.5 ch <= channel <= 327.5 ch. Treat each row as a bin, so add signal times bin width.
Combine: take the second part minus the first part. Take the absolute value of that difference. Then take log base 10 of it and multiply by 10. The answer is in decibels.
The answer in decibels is 22.3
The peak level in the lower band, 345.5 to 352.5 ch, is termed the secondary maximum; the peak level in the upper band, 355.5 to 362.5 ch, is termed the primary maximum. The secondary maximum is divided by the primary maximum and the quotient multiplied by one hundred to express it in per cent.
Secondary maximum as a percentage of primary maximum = 104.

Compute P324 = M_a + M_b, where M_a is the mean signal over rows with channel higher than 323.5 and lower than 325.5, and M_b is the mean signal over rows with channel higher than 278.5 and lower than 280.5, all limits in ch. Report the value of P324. 49.2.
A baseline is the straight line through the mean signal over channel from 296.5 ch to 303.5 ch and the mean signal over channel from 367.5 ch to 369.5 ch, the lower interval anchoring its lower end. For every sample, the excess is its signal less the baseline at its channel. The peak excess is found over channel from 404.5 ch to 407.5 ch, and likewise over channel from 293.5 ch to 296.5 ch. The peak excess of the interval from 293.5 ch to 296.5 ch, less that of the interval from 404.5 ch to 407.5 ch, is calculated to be -7.4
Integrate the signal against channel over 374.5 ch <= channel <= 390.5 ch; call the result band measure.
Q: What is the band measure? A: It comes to 285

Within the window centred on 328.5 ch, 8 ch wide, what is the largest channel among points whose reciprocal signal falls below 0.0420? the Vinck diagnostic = 325 ch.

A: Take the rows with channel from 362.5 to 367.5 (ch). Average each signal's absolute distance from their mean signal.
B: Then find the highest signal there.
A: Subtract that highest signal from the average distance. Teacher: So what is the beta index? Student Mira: -21.9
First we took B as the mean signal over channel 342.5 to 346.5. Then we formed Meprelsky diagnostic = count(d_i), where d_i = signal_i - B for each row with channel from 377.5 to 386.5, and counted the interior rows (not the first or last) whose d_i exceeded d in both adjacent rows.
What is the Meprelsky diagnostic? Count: 0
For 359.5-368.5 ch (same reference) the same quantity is 0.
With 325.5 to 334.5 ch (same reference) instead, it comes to 2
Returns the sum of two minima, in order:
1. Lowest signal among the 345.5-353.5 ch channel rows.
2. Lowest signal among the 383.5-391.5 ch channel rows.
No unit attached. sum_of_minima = 41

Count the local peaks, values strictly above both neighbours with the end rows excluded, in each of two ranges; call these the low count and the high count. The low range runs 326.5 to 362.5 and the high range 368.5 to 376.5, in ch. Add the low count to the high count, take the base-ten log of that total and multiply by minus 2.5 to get -2.50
